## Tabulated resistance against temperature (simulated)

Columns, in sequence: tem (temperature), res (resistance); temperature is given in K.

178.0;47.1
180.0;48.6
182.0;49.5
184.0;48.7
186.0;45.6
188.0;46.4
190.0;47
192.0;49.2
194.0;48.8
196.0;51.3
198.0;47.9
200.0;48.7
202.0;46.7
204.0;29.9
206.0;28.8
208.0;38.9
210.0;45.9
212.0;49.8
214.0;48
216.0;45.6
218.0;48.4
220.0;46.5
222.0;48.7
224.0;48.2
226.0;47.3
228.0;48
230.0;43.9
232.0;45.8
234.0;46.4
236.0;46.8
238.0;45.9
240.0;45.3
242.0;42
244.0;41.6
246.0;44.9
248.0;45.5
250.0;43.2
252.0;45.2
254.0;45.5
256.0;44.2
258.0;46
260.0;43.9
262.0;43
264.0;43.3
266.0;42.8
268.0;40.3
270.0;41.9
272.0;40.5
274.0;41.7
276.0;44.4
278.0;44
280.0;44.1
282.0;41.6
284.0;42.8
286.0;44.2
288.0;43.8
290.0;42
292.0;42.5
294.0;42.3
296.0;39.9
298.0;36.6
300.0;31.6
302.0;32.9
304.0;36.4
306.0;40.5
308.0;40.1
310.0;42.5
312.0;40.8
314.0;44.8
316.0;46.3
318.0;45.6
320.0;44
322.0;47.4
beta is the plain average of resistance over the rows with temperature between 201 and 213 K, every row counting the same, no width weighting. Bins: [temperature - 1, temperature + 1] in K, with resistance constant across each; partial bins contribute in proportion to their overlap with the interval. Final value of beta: 40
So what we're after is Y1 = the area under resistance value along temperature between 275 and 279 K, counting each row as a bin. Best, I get 177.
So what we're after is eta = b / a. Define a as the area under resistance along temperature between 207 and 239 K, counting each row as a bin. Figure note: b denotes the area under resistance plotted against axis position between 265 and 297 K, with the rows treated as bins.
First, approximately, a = 1488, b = 1358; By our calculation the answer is 0.91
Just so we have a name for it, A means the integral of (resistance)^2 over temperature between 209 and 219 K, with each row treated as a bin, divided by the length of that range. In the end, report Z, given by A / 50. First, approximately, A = 2263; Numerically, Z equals 45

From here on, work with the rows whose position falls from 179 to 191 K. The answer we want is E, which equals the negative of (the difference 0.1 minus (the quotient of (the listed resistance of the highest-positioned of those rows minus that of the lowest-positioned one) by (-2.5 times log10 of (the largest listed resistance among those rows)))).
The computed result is 0.3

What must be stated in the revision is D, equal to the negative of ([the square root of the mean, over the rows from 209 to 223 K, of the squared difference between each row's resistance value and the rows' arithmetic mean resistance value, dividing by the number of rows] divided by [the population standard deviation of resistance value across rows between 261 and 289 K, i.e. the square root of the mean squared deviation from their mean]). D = -1.1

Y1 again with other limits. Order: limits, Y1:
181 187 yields 288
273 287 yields 606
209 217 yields 379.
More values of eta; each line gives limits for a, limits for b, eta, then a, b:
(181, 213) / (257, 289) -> 0.95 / 1446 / 1377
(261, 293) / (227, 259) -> 1.05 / 1366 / 1440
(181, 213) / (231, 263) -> 0.99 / 1446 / 1430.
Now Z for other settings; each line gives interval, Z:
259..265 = 38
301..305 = 24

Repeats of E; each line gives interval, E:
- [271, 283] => -0.4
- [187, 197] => -1.2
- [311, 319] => -1.3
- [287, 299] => 1.7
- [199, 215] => 0.1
